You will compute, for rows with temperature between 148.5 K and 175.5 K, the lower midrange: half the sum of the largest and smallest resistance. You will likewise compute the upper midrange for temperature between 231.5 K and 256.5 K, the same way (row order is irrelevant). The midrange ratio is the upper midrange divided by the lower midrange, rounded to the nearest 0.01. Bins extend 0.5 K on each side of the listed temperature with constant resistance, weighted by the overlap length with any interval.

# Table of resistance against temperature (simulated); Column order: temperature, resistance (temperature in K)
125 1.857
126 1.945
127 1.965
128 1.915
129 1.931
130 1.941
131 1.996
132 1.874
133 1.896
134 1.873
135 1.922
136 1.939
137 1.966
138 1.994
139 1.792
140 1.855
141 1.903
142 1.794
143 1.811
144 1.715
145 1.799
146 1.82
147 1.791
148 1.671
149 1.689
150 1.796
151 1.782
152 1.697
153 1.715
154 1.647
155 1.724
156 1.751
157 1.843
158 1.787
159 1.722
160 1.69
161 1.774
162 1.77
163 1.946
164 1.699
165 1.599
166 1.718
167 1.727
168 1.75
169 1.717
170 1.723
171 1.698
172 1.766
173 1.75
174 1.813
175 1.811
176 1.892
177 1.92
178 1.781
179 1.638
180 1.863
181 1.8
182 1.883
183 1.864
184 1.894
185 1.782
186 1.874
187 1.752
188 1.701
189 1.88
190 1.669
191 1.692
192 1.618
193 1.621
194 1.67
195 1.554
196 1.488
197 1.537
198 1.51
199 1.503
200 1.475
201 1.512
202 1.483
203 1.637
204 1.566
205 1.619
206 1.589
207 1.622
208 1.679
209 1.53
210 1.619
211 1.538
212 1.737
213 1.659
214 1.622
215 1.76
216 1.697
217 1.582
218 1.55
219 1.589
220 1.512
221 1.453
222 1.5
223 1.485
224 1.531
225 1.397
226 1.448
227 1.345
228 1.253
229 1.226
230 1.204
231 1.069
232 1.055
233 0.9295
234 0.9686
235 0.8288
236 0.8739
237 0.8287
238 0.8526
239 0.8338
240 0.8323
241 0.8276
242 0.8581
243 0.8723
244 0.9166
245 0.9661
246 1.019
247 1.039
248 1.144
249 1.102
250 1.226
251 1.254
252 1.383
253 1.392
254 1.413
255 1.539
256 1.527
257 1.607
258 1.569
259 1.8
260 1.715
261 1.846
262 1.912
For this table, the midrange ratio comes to 0.67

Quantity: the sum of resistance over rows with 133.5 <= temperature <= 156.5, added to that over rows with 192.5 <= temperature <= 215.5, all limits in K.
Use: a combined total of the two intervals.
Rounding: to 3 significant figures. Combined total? 78.0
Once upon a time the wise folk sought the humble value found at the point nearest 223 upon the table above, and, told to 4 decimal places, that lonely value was 1.4850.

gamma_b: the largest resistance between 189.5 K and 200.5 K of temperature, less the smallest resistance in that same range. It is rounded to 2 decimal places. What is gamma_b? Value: 0.22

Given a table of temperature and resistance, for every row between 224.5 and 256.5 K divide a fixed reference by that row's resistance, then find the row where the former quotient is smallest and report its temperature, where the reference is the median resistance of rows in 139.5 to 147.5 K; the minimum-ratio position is 255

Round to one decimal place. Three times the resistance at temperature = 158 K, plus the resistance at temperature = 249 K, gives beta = 6.5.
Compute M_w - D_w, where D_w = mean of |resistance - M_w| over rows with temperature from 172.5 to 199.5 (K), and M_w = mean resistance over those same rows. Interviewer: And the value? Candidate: 1.61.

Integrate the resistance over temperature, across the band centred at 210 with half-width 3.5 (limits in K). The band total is 11.4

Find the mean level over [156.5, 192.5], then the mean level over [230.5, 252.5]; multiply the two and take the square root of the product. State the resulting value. 1.32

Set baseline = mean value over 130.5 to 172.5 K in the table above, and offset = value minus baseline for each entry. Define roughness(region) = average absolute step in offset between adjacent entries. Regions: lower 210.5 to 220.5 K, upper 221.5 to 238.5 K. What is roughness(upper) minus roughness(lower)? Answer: -0.02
